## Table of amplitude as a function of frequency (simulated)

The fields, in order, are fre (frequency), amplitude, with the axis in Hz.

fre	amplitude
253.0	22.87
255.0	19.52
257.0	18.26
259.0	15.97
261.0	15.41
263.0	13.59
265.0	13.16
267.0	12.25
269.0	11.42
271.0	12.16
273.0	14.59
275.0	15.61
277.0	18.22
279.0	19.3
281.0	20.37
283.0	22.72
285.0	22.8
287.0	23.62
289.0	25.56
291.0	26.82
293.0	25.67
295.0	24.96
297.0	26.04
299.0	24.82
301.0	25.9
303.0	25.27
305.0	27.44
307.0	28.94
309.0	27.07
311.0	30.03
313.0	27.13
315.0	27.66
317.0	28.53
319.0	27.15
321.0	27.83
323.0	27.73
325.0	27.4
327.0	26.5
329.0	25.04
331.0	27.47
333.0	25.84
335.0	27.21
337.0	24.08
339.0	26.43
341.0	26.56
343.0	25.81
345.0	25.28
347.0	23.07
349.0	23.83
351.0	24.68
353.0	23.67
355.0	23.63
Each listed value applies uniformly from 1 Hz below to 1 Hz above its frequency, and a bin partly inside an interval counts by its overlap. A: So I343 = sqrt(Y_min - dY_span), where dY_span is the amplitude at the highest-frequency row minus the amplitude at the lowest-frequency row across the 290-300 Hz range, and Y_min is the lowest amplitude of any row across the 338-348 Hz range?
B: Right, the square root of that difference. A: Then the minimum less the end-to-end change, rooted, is 5.01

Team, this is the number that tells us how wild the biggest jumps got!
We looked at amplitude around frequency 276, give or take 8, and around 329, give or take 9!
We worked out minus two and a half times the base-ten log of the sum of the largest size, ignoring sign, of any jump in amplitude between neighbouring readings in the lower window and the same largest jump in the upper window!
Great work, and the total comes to -1.90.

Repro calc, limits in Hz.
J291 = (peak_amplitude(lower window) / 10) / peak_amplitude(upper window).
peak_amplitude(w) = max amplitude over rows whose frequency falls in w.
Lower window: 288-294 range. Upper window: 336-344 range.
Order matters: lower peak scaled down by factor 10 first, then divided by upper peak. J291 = 0.10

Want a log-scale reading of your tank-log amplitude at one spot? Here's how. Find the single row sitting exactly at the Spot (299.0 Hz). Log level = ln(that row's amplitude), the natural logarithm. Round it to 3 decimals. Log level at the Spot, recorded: 3.212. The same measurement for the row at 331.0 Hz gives 3.313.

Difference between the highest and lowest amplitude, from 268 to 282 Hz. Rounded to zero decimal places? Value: 9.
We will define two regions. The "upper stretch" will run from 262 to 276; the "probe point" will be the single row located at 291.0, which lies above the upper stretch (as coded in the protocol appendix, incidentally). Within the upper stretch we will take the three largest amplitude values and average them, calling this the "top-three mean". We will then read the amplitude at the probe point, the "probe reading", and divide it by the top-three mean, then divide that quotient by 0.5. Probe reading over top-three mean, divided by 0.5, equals 3.7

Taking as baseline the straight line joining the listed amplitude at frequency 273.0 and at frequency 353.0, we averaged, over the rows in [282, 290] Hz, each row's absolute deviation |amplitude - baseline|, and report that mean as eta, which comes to 7.6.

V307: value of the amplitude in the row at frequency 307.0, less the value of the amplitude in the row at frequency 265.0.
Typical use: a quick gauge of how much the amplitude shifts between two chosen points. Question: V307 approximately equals 16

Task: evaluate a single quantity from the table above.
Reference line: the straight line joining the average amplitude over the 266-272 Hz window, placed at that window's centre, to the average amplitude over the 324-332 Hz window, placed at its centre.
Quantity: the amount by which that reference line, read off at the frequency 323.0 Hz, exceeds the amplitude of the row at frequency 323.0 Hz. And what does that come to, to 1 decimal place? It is -2.4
